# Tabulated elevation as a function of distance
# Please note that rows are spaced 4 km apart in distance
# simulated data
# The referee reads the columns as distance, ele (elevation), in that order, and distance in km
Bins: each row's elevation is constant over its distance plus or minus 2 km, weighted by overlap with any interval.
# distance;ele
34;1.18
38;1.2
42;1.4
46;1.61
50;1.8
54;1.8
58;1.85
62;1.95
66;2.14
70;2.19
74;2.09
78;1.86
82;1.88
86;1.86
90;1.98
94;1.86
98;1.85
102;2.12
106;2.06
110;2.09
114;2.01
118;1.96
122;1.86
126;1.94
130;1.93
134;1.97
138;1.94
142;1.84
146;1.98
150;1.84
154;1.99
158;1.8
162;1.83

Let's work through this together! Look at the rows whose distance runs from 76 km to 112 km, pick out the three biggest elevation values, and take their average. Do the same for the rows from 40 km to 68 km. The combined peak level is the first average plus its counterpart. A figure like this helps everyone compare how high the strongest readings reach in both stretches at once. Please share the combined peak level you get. 4.07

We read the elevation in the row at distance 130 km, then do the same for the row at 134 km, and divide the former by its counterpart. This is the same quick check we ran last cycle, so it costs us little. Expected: 0.98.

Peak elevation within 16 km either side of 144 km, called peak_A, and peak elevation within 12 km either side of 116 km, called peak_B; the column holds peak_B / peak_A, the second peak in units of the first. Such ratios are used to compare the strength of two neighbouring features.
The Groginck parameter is 1.05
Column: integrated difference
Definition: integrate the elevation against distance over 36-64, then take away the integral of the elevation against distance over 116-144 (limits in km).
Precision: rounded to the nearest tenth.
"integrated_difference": -7.3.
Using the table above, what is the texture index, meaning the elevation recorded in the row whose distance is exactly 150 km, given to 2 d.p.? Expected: 1.84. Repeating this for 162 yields 1.83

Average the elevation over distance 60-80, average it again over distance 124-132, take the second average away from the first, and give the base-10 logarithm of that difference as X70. -0.95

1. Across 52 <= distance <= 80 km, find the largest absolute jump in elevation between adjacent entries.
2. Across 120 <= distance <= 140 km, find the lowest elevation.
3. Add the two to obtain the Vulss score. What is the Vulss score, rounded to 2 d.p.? 2.09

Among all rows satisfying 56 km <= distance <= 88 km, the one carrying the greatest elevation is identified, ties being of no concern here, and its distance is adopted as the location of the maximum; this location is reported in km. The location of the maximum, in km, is 70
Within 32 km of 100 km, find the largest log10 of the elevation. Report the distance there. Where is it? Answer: 70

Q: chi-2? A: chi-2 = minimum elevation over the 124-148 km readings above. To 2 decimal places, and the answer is 1.84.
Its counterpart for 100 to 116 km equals 2.01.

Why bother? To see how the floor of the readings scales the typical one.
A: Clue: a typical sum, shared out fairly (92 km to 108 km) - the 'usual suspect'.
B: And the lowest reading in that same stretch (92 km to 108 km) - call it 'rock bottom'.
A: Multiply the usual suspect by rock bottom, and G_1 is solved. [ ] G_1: 3.65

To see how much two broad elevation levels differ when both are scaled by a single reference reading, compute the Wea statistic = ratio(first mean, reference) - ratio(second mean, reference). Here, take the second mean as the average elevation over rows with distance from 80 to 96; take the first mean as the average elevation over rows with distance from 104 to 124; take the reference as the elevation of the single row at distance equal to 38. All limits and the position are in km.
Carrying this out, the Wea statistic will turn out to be 0.08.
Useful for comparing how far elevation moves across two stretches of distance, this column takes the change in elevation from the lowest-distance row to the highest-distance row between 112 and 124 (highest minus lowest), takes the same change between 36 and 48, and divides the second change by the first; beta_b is -2.7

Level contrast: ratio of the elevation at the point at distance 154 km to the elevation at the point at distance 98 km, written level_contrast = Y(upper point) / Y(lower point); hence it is 1.08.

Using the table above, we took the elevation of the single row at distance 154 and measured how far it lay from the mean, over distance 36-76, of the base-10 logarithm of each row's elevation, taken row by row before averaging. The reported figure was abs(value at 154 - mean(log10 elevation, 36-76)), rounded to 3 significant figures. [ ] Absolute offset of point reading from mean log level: 1.74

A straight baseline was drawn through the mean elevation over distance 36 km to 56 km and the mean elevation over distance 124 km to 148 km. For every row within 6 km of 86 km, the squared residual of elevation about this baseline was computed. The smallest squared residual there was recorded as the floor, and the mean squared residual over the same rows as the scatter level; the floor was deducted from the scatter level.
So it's 0.016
